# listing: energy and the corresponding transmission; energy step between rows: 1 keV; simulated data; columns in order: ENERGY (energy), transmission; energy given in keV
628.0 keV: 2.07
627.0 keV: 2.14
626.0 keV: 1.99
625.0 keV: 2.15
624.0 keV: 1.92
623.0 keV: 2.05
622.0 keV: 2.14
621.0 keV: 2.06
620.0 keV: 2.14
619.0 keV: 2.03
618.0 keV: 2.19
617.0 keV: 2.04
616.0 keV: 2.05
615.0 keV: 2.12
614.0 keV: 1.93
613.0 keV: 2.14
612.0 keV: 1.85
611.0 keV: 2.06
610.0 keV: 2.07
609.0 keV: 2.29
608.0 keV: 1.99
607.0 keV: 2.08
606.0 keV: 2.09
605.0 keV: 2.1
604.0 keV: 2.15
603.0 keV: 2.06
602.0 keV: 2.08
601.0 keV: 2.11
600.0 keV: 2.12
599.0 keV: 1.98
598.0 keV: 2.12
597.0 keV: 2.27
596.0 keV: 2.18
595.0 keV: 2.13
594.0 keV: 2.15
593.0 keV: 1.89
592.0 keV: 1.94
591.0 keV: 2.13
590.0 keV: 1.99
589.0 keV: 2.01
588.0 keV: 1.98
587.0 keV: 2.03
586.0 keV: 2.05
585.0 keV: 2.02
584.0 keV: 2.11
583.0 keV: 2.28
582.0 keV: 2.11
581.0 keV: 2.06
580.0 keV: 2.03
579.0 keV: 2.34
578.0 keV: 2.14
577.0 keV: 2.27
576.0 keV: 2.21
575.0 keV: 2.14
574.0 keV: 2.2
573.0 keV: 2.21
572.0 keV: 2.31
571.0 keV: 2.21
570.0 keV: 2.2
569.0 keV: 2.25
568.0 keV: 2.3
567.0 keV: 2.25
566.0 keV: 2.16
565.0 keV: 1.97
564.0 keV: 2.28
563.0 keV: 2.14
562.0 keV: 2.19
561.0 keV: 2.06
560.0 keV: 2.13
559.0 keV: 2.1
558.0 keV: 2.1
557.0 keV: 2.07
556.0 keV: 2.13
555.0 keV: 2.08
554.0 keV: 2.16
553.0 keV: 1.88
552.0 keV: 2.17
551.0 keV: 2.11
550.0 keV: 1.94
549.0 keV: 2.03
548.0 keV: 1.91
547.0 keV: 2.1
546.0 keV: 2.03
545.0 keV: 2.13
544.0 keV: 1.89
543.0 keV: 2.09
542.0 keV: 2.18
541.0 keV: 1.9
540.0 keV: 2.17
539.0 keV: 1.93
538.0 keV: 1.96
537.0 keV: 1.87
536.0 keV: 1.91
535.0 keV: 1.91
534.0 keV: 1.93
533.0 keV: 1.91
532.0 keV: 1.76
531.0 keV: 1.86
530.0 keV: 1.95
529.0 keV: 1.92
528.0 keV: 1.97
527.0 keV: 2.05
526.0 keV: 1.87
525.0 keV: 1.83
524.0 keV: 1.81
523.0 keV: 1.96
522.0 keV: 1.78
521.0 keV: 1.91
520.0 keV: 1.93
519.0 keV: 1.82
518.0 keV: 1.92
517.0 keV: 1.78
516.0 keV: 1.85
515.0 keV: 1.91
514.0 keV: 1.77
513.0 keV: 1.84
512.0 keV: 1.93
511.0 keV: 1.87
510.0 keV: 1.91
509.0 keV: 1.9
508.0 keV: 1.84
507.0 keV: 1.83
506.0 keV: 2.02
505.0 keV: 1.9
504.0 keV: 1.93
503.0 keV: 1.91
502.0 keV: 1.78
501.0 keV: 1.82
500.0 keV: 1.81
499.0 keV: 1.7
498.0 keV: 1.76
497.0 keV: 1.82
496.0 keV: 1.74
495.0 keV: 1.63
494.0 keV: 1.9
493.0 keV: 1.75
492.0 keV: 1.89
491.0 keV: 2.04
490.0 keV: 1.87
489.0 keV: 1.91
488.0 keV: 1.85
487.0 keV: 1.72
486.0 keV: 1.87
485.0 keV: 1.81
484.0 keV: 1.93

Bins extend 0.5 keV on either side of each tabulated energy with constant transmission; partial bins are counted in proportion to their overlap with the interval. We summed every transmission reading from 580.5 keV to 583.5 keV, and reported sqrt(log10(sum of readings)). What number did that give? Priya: 0.90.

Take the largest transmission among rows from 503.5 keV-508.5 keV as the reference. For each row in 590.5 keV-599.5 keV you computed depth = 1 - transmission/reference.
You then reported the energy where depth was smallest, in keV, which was 597.0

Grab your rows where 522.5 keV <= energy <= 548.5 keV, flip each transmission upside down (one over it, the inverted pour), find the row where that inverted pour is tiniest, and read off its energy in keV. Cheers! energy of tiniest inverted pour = 542.0 keV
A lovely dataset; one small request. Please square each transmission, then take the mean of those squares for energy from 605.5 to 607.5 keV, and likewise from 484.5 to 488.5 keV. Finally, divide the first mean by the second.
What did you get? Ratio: 1.32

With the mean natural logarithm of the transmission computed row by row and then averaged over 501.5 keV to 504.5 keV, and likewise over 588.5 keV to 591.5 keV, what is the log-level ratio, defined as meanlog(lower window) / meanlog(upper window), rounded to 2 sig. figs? 0.88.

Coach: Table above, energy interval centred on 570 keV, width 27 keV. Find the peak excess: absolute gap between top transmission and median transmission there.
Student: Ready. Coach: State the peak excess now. 0.15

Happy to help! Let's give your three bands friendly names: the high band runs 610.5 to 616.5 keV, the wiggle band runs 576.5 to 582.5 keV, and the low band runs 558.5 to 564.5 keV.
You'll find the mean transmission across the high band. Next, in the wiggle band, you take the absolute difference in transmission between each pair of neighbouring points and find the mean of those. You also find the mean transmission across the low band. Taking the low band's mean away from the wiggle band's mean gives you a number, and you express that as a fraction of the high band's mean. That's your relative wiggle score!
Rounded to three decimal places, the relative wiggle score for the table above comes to -0.991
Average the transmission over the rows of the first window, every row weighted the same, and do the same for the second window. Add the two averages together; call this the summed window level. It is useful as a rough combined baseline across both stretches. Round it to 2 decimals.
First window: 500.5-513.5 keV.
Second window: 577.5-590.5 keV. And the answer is 3.97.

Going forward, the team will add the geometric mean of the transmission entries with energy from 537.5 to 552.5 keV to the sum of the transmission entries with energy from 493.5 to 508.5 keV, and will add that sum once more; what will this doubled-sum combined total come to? 57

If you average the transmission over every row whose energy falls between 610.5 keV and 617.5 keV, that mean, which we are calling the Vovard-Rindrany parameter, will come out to 2.03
